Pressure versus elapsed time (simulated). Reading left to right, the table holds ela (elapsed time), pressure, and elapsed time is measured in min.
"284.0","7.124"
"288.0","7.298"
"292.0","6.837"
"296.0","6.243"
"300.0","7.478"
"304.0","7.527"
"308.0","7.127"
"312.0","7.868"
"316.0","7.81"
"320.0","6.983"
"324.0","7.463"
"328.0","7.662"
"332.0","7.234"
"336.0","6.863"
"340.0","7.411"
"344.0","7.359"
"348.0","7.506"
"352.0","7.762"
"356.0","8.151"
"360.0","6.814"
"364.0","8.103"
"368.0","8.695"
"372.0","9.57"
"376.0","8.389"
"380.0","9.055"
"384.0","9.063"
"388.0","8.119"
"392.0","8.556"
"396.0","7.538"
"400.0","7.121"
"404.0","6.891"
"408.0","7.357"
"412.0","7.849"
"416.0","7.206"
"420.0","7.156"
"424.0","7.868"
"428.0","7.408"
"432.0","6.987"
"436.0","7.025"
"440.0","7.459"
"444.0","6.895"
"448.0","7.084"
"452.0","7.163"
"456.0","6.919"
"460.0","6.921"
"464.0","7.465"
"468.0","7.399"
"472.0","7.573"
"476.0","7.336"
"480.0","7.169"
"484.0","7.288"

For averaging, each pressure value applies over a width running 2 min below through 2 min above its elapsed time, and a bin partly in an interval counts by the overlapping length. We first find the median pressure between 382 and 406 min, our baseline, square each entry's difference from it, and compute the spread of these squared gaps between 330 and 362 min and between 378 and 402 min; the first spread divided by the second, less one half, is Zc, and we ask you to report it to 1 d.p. 0.1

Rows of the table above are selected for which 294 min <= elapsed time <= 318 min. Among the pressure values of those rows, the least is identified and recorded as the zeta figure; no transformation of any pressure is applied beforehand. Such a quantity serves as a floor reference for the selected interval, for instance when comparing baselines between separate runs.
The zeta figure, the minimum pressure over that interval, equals 6.243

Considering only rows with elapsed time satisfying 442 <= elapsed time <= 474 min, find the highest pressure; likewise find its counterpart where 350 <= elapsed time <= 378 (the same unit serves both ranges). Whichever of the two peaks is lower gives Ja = 7.57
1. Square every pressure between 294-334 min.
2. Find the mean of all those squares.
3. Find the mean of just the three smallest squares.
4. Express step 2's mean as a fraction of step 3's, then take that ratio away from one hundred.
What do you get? 98.8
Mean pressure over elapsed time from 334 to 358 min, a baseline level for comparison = 7.51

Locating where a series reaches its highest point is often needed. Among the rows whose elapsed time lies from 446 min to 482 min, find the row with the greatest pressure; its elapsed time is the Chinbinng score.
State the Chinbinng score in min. 472.0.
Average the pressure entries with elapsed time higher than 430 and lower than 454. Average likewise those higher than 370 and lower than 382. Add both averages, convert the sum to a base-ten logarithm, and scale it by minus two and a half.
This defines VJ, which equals -3.02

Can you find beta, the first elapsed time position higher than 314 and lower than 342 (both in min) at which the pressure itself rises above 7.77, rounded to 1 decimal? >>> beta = 316.0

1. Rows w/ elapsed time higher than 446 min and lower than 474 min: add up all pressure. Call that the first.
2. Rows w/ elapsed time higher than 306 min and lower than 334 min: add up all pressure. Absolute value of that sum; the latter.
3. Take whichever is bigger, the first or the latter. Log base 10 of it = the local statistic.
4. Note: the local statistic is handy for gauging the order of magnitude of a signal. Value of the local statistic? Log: 1.72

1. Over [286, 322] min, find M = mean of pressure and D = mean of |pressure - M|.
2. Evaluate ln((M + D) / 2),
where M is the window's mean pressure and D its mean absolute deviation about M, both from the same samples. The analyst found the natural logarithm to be 1.34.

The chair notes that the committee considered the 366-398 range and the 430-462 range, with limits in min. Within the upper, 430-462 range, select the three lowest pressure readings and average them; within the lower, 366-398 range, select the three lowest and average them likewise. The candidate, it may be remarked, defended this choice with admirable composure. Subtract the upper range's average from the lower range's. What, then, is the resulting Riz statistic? 1.1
